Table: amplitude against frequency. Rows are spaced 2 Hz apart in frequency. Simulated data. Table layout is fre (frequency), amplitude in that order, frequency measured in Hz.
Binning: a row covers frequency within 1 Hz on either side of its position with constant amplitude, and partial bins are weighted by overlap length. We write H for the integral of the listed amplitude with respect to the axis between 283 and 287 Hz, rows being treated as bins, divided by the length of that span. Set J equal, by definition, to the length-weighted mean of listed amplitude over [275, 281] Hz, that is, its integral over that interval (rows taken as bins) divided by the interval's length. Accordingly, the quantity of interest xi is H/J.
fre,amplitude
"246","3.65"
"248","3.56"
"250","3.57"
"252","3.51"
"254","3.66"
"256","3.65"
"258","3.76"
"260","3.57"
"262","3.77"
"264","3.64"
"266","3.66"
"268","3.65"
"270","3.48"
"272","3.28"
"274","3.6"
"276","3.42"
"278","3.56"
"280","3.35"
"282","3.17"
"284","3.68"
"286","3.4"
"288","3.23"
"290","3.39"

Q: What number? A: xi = 1.03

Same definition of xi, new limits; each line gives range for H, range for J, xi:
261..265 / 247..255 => 1.04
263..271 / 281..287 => 1.06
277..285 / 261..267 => 0.93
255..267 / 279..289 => 1.09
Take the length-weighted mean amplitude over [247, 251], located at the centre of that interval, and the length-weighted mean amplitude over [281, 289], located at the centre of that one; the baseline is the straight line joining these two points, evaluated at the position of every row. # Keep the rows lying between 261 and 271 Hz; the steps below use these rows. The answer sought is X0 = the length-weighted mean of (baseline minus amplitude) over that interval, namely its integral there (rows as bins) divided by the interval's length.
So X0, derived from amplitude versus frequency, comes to -0.17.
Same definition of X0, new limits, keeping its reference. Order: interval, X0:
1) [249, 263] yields -0.11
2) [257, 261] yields -0.15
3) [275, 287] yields -0.04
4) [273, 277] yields -0.09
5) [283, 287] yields -0.17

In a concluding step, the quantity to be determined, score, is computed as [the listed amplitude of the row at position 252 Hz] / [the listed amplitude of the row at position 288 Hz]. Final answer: 1.09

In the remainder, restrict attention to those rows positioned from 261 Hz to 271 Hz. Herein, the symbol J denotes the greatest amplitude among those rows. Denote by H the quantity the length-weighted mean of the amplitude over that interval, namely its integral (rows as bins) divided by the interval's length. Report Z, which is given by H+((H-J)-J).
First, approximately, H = 3.64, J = 3.77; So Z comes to -0.26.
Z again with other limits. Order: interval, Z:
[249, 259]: -0.26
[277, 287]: -0.50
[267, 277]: -0.33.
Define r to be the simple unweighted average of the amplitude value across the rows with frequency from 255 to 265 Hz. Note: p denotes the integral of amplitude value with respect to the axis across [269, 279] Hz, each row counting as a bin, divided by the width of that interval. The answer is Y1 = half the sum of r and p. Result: 3.57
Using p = 3.47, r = 3.68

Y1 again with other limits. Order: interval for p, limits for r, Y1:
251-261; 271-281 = 3.54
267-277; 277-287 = 3.46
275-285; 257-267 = 3.56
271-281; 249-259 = 3.54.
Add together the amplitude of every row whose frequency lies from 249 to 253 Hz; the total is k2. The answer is 7.08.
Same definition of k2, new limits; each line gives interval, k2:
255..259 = 7.41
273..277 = 7.02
